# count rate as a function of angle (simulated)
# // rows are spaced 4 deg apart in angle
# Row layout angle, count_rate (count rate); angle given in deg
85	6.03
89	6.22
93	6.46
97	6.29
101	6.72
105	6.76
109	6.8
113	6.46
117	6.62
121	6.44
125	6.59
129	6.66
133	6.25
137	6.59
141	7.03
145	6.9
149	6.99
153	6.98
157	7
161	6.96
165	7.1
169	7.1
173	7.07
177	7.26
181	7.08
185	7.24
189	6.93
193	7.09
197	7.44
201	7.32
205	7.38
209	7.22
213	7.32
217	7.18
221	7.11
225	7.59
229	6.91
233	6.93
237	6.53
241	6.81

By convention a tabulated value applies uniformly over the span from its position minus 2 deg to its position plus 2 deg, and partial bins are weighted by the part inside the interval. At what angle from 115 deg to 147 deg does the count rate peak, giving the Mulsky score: 141 deg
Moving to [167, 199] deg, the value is 197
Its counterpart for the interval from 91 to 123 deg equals 109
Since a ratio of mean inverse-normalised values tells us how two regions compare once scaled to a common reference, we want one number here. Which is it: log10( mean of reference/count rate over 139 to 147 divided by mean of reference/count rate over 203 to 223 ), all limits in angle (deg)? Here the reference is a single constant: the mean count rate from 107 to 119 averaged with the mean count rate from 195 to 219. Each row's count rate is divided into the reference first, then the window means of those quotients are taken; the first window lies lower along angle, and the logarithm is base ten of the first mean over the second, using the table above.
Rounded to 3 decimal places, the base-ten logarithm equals 0.017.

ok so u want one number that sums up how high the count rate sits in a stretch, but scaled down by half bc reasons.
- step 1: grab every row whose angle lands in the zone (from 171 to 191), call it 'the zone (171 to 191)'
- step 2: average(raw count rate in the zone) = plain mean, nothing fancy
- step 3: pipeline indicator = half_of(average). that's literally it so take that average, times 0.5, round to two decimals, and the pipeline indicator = 3.56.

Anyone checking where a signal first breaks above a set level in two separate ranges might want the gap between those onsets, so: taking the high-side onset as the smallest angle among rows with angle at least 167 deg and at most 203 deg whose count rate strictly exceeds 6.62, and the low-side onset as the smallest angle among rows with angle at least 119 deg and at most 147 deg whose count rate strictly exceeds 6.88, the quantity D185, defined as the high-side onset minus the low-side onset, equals 28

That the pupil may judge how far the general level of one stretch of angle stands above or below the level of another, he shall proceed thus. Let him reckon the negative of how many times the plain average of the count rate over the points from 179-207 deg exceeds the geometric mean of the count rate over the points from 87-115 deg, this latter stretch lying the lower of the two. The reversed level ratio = -1.10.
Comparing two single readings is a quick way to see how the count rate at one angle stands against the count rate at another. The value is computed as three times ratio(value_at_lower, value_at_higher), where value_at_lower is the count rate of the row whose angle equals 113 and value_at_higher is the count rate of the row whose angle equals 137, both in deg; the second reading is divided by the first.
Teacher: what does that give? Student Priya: 3.06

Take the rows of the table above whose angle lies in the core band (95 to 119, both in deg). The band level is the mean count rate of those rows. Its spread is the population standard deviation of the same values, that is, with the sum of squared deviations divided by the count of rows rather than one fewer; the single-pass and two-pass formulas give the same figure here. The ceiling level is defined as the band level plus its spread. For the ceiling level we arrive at 6.8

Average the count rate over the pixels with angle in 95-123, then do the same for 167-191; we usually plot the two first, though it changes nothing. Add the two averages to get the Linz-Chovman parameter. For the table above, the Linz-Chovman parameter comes 13.7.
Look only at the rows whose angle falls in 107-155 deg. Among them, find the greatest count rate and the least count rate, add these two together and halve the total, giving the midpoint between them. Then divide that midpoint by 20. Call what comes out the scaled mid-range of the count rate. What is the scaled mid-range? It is 0.332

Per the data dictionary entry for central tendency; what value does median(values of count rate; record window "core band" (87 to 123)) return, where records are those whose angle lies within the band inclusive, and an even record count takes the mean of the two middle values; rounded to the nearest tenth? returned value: 6.5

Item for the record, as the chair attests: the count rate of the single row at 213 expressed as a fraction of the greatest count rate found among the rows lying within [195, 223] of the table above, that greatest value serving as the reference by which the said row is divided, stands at 0.984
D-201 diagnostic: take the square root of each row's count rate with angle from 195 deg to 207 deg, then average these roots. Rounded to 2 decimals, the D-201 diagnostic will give 2.72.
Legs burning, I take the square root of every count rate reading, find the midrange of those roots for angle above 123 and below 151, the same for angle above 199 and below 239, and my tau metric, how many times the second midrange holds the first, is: 1.03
